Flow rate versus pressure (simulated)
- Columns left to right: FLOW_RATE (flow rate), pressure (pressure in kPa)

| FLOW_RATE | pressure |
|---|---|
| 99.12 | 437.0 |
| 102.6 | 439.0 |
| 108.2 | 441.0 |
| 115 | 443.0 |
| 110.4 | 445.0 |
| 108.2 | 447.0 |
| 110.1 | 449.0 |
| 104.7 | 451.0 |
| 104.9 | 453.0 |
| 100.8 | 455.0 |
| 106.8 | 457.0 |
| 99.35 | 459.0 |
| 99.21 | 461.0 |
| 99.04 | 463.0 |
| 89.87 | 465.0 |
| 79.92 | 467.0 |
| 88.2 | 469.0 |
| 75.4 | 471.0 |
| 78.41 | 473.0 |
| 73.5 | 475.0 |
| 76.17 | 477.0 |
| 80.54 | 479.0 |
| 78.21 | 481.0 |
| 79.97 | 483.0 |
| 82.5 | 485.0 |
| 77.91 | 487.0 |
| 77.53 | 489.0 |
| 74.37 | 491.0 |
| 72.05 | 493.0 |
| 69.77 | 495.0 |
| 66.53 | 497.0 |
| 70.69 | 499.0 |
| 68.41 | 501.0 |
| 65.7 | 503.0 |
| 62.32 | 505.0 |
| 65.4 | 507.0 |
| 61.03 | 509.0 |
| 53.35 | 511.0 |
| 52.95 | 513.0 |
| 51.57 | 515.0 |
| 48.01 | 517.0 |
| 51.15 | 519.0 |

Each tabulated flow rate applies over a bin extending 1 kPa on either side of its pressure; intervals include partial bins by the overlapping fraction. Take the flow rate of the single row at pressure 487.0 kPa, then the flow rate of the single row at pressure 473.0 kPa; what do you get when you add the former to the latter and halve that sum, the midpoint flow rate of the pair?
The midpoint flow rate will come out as 78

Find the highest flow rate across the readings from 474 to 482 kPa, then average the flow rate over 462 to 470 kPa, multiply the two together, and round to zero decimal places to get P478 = 7189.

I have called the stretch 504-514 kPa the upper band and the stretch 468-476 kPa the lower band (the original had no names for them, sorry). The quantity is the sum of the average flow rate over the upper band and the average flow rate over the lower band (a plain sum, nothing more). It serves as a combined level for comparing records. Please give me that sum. 138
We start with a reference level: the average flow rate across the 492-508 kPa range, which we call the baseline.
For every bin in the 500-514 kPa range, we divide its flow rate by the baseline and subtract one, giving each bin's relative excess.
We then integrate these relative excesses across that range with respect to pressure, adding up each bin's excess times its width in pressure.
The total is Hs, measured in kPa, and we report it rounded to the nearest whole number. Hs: -1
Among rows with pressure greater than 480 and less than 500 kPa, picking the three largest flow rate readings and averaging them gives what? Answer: 80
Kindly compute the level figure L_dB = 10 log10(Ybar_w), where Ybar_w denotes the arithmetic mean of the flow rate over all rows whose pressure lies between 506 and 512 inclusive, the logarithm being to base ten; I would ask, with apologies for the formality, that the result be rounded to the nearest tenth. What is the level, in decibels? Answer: 17.8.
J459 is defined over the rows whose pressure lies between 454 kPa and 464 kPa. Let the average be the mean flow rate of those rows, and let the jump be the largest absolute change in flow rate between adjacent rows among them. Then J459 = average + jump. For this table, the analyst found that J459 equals 108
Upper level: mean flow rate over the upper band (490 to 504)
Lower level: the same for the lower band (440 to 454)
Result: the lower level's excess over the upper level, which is 39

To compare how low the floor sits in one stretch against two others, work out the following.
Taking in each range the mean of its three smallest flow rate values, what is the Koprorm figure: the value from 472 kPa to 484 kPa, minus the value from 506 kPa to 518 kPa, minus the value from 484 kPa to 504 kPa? -41.8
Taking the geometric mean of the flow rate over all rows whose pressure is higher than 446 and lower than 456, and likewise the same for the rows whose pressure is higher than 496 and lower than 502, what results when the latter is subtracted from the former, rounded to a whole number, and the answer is 37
